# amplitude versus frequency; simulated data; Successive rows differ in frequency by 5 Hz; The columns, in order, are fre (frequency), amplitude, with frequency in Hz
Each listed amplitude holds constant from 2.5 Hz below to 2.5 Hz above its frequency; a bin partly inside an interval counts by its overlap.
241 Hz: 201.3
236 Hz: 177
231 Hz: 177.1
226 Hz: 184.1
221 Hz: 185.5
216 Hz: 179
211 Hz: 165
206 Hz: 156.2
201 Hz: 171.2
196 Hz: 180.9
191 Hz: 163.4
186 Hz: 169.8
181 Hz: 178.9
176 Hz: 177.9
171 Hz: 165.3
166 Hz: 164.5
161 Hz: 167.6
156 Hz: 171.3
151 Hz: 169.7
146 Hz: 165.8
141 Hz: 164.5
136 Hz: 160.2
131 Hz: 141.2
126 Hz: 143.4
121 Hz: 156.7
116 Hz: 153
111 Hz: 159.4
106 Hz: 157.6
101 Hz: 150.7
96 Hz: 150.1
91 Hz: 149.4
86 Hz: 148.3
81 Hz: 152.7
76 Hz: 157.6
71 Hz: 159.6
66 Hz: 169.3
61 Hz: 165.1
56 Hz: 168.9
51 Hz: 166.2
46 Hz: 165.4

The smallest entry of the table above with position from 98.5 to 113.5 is 150.7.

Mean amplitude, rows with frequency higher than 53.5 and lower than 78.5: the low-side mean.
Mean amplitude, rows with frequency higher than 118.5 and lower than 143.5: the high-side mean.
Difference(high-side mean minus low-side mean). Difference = -11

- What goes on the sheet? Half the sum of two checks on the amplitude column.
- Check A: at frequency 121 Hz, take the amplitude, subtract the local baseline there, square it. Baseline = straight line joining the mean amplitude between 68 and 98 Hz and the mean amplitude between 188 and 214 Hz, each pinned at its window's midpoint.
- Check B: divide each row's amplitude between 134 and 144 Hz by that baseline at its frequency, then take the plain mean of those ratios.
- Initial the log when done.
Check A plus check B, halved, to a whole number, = 1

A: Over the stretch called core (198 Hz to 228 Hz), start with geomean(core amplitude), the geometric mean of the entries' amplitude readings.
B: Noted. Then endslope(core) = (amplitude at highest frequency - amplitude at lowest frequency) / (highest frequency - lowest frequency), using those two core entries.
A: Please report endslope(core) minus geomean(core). -173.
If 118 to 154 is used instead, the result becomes -157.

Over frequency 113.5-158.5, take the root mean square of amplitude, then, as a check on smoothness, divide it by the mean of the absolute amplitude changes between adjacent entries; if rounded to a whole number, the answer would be 26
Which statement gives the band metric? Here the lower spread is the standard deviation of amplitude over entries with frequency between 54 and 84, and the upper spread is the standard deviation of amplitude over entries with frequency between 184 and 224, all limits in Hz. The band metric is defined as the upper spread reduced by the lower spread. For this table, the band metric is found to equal 3.2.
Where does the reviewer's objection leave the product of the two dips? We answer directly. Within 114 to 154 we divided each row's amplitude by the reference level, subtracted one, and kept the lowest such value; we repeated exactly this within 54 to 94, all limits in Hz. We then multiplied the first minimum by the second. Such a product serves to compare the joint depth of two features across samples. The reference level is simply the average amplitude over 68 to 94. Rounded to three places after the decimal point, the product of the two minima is 0.003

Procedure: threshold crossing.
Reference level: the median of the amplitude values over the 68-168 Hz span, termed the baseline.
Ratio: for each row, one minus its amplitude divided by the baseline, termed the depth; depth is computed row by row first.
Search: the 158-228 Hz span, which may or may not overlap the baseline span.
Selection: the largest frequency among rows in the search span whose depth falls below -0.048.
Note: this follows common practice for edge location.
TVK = 226 Hz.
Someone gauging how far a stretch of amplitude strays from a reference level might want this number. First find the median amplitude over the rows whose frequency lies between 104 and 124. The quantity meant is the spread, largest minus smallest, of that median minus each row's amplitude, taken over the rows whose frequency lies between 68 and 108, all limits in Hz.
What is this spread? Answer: 11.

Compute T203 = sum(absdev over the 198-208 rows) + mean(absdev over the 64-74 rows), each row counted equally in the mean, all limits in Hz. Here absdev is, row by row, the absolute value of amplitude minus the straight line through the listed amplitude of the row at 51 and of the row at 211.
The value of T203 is 20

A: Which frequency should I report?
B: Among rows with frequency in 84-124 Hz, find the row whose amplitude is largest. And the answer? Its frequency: 111 Hz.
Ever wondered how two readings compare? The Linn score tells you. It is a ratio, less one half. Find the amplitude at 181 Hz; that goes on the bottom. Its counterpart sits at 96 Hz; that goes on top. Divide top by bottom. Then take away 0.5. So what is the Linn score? 0.34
